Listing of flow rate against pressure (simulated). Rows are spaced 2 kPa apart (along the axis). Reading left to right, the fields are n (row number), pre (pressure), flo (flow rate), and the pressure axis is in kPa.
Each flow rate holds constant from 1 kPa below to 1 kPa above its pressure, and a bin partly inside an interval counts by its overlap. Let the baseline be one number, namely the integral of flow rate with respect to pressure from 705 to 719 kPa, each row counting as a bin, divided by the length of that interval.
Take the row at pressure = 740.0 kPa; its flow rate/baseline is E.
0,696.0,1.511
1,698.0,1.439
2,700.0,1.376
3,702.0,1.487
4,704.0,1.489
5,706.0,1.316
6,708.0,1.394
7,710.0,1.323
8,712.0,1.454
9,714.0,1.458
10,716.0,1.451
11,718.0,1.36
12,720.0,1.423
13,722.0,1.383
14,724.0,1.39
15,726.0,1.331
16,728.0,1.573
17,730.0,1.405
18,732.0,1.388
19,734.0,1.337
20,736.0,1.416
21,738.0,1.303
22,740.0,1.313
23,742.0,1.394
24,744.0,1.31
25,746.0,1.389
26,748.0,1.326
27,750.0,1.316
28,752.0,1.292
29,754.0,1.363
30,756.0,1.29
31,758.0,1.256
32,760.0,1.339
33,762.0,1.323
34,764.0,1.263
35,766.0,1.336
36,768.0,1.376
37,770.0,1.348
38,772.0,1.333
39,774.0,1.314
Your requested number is 0.94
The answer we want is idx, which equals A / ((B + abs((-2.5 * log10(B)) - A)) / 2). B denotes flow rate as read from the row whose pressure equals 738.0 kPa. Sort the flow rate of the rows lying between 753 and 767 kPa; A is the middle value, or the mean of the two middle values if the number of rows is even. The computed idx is 0.91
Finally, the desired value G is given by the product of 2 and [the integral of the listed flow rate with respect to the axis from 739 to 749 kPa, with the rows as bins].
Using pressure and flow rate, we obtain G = 26.93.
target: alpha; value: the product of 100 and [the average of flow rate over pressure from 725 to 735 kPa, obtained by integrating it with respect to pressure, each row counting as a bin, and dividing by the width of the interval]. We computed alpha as 140.7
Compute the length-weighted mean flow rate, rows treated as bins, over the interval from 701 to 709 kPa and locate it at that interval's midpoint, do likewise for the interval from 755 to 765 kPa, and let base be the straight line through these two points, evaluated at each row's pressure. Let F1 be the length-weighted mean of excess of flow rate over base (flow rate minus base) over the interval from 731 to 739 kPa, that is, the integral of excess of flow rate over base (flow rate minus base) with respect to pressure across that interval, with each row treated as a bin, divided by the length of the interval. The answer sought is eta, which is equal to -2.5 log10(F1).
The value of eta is 5.1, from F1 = 0.01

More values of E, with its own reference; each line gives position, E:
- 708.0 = 1.00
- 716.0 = 1.04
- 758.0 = 0.90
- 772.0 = 0.96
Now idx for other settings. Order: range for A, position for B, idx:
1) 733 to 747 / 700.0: 0.87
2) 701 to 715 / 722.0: 0.91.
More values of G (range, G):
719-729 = 28.40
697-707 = 28.43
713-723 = 28.30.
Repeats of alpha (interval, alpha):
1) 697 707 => 142.1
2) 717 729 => 141.0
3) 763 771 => 133.1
